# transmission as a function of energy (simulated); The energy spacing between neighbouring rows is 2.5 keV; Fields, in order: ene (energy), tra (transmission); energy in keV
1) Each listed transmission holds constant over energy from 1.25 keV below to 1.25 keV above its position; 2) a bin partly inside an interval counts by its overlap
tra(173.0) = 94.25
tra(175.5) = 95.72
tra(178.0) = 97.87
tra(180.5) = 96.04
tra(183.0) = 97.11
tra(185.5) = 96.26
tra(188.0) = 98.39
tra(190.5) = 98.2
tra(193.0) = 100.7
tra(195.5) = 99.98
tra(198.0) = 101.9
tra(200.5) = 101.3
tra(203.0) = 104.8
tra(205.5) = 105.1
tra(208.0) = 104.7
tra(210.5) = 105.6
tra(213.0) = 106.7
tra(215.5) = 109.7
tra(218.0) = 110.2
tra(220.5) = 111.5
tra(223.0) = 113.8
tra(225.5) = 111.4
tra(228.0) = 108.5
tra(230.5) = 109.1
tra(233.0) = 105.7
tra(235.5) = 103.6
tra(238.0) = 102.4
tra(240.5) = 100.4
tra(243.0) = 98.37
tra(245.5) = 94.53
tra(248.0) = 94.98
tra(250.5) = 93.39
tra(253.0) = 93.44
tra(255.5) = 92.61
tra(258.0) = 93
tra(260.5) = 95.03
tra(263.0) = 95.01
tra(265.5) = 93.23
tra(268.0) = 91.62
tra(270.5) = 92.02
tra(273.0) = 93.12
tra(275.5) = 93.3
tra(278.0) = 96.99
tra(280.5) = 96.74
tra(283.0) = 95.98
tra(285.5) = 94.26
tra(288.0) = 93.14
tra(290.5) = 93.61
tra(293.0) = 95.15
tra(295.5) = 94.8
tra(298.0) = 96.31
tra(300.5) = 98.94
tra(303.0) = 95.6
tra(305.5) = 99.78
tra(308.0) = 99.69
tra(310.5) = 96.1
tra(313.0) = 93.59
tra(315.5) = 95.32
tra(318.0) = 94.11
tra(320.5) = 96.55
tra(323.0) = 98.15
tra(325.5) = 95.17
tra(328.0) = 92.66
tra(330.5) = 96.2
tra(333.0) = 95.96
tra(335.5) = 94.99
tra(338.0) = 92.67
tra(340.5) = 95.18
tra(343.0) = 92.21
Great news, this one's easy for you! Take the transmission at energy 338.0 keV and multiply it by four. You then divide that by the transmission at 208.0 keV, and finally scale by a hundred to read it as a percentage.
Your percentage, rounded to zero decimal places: 354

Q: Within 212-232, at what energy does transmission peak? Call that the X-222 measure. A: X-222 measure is 223.0 keV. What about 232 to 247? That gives 233.0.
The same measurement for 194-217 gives 215.5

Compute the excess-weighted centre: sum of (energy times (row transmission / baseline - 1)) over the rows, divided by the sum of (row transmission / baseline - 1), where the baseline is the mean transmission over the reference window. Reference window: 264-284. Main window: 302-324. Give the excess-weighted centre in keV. 311.7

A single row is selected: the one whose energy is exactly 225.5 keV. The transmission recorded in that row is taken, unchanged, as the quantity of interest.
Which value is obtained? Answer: 111.4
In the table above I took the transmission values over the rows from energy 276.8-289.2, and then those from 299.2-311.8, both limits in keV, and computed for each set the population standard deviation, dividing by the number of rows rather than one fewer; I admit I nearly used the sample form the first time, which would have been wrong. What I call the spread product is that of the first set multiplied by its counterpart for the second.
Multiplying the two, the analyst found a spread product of 2.7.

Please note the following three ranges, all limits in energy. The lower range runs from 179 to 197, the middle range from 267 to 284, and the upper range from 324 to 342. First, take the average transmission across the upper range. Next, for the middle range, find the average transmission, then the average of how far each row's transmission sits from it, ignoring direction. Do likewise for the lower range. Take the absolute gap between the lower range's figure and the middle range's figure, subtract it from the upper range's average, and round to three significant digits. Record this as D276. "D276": 94.1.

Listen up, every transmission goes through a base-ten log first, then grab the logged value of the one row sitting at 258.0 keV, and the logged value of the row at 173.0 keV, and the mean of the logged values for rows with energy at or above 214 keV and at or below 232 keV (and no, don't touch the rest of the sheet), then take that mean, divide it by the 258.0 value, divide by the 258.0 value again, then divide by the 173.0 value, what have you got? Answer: 0.267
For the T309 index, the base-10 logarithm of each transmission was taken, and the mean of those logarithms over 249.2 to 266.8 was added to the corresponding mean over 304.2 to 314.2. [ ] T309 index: 3.96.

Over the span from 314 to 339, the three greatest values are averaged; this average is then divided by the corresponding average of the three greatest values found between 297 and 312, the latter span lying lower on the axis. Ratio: 0.97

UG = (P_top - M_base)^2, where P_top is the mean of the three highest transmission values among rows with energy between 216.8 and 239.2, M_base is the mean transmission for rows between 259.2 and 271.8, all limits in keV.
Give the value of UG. 355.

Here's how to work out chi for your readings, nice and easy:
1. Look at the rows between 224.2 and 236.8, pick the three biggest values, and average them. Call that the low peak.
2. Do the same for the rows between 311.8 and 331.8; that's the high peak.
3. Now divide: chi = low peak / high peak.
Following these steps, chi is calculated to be 1.13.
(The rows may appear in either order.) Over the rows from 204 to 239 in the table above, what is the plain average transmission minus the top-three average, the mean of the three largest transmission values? -5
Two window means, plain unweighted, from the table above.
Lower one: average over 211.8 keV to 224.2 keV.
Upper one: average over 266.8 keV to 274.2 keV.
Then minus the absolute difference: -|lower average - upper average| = -18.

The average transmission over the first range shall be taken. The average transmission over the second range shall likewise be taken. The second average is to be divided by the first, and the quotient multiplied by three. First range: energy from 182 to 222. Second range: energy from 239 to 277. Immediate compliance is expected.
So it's 2.74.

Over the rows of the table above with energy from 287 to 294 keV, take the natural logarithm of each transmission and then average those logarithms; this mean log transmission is 4.54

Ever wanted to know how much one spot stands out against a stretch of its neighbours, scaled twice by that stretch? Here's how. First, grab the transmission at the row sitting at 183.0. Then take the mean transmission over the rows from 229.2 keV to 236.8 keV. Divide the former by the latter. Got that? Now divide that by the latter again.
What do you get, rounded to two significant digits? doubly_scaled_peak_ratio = 0.0086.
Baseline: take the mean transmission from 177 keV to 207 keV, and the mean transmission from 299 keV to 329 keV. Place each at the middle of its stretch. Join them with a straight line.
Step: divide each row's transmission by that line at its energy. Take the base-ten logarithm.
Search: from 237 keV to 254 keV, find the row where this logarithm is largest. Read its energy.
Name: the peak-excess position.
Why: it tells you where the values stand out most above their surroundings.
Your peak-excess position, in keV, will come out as 238.0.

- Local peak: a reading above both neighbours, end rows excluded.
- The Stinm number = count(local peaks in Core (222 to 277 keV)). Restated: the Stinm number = 4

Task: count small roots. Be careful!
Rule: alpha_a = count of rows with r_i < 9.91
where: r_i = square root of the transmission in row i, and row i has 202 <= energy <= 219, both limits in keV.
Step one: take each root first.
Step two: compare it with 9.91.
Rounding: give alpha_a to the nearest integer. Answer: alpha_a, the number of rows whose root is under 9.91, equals 0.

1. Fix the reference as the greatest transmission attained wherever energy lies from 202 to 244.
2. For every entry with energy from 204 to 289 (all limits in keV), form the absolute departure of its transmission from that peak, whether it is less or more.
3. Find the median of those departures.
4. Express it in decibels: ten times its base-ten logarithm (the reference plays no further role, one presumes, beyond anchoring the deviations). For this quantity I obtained 12.3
